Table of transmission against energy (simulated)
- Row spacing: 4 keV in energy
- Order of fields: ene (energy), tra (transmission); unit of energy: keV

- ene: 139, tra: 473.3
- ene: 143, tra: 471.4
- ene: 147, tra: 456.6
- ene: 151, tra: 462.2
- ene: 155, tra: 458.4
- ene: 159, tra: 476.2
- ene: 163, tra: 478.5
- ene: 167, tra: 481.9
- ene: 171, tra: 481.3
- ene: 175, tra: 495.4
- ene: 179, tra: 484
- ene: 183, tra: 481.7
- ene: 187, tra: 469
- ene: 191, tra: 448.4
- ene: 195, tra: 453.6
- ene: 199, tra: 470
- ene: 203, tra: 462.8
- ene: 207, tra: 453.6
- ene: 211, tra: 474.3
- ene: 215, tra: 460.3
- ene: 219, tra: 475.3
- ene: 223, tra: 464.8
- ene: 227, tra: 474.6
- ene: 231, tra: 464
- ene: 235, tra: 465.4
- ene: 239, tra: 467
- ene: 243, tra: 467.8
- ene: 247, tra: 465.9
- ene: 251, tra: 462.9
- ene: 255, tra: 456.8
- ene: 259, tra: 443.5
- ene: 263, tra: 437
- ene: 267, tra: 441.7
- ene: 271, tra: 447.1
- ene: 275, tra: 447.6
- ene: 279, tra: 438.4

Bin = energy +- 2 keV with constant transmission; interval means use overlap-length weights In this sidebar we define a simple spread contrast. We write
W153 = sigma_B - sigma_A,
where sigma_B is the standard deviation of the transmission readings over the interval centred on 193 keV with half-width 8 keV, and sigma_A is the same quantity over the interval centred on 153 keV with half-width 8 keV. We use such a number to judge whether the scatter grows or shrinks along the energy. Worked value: 2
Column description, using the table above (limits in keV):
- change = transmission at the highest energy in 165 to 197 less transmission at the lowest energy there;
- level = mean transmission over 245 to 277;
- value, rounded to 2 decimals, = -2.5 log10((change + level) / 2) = -5.81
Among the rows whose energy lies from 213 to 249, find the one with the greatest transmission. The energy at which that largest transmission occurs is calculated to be 219 keV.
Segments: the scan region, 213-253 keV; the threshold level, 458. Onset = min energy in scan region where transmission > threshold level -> 215 keV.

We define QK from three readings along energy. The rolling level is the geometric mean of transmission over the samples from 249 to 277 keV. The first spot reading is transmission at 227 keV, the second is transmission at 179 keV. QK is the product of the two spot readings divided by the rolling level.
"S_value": 513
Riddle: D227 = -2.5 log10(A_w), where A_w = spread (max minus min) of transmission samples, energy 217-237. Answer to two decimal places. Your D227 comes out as -2.63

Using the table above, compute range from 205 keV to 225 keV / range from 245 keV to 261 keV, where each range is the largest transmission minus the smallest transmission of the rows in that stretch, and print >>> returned 1.0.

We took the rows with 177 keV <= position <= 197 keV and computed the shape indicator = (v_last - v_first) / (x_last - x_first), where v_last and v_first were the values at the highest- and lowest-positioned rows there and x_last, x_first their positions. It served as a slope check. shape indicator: -1.9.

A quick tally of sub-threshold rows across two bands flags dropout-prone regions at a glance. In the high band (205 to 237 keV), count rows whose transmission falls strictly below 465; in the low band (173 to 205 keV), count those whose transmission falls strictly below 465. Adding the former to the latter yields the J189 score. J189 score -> 7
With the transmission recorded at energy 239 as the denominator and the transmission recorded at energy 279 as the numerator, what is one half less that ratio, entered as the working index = -0.44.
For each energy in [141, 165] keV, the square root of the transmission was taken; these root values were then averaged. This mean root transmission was 21.6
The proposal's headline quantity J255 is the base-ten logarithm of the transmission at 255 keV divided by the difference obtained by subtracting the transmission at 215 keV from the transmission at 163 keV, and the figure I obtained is 1.4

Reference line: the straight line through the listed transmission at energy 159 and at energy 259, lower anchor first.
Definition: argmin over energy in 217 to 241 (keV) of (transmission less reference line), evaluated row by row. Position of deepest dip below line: 223 keV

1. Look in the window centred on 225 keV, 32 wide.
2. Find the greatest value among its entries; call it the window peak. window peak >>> 475.3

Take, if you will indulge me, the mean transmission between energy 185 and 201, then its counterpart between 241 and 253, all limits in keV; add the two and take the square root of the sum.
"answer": 30.4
